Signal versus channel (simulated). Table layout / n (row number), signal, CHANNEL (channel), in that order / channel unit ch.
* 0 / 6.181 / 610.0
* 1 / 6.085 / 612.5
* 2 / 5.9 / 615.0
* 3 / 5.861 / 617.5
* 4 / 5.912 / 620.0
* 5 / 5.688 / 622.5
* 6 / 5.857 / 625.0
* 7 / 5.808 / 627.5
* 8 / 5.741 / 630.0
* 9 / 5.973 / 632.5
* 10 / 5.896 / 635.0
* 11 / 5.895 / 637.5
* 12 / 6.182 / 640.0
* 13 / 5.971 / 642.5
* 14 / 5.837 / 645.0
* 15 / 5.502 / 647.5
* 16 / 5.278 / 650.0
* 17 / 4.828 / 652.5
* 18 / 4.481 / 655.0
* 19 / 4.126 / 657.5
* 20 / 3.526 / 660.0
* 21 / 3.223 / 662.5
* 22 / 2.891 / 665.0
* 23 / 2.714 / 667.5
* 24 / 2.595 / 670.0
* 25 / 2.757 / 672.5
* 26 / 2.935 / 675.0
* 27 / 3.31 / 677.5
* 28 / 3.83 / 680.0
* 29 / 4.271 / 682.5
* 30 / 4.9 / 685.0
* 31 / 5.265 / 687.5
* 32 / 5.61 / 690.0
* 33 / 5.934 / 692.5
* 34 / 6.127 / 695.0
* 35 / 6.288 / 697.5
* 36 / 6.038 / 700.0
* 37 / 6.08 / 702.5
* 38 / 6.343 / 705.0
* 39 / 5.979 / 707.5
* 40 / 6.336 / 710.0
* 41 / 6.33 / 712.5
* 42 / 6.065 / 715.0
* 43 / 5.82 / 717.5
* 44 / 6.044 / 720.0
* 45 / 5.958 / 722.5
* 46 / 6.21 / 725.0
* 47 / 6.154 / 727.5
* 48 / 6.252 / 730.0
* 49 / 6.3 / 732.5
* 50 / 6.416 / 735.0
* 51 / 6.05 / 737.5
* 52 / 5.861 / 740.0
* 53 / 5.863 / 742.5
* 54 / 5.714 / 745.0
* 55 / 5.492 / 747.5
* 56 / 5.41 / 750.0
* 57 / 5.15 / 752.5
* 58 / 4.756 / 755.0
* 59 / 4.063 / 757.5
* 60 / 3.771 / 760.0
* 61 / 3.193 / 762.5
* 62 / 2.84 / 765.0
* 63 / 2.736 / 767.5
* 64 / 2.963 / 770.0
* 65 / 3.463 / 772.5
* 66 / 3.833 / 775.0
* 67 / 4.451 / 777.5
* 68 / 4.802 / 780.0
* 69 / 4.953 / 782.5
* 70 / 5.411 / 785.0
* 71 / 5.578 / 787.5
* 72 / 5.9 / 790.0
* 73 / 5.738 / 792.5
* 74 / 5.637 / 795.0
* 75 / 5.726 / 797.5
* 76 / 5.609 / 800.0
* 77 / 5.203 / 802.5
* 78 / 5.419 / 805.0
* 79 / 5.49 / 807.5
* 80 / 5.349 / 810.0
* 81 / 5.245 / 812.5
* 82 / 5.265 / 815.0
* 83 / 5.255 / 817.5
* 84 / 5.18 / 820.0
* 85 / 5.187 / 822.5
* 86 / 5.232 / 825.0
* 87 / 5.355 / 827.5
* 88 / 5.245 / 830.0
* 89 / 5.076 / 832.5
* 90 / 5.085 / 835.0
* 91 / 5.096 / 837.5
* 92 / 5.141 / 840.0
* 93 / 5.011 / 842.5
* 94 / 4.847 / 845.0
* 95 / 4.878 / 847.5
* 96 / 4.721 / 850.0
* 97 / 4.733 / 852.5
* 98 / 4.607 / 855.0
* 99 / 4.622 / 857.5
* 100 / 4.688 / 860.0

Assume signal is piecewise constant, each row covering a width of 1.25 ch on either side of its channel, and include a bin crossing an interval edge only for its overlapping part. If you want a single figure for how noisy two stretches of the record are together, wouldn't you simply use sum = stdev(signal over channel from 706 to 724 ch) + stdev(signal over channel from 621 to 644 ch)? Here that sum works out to 0.3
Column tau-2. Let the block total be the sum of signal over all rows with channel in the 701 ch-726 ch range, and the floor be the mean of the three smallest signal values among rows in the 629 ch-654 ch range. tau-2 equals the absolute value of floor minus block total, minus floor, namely 50.8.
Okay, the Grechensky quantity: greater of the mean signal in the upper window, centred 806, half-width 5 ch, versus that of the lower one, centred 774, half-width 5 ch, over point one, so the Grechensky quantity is 54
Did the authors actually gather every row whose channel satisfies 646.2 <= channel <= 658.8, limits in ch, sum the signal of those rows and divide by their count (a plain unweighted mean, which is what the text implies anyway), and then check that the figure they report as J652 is 4.84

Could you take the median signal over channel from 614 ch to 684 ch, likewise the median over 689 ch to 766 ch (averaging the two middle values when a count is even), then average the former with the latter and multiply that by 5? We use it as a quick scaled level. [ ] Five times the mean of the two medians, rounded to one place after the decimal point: 28.4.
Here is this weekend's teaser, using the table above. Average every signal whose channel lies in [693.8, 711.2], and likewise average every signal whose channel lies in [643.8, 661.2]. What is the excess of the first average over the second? 1.4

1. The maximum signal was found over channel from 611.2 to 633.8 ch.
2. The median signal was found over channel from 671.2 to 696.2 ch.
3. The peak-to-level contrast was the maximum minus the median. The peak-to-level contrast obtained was 1.5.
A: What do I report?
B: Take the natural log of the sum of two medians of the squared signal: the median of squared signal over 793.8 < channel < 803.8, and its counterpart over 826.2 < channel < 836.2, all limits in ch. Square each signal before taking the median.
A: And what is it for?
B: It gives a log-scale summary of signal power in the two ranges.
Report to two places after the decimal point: 4.07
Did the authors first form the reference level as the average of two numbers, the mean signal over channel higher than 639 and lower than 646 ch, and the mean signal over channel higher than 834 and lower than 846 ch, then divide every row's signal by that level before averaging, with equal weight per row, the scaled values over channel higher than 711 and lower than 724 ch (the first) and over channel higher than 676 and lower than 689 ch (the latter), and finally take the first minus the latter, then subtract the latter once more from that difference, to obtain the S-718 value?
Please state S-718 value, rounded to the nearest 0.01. -0.47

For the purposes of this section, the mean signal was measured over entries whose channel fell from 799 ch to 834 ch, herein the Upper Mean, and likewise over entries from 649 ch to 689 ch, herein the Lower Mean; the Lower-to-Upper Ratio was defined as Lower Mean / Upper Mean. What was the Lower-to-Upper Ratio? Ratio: 0.72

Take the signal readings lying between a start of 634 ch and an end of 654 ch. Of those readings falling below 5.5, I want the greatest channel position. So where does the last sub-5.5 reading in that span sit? 652.5 ch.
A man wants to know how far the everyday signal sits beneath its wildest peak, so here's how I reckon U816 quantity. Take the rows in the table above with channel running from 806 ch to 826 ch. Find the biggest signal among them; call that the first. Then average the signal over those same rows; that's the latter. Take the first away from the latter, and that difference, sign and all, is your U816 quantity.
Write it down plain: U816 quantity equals -0.21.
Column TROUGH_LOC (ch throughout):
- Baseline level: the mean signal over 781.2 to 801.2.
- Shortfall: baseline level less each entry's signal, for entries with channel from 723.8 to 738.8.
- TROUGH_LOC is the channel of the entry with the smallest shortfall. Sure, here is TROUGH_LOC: 735.0 ch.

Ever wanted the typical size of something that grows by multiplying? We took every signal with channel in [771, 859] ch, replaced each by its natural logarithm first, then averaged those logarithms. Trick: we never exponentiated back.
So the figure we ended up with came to 1.62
